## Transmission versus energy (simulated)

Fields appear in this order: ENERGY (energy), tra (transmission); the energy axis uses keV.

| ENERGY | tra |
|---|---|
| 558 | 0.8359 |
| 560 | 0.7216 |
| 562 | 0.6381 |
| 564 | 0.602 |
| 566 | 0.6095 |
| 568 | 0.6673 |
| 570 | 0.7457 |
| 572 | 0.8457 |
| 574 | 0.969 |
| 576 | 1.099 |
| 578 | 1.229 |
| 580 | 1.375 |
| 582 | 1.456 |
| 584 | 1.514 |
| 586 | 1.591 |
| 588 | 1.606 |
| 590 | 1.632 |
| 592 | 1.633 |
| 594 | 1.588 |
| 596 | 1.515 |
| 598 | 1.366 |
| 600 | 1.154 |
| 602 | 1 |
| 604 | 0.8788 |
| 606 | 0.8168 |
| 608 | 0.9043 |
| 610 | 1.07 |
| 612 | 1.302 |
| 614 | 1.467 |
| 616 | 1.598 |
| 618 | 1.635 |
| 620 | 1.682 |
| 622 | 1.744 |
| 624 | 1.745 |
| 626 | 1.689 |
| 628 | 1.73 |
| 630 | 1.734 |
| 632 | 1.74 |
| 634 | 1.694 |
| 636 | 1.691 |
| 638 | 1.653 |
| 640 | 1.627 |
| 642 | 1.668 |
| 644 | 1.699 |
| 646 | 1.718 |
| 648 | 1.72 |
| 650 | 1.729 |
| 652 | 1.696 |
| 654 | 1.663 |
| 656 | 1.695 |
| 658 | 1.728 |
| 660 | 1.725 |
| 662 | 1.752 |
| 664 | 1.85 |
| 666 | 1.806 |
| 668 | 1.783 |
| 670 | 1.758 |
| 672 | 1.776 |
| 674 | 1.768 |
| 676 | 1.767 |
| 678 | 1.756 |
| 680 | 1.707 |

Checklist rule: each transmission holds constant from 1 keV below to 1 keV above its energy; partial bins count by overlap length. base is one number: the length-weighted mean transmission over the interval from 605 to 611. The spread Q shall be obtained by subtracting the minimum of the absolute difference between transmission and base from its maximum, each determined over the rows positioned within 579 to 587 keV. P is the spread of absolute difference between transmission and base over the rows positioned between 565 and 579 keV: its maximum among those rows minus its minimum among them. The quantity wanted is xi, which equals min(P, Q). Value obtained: 0.216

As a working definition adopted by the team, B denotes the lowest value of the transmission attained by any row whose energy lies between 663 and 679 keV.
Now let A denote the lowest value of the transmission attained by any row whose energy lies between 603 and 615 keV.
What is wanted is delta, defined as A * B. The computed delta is 1.43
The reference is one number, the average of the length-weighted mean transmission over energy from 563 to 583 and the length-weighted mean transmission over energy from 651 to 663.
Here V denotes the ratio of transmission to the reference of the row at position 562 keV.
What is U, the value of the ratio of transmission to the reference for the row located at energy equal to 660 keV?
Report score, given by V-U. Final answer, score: -0.81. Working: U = 1.29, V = 0.48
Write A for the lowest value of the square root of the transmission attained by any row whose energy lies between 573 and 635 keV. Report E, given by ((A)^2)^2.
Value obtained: 0.7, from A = 0.9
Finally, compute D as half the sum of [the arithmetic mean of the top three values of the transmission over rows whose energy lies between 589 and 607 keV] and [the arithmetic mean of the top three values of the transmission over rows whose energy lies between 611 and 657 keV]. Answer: 1.68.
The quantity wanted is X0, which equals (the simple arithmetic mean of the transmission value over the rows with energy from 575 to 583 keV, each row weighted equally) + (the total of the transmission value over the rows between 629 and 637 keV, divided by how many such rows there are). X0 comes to 3.00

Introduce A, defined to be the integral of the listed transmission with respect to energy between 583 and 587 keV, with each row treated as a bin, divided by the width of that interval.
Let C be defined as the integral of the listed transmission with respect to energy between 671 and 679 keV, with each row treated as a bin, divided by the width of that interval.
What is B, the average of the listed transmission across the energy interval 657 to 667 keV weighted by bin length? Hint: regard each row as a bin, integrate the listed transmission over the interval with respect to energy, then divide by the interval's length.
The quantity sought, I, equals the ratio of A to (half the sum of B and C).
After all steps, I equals 0.9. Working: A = 1.55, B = 1.77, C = 1.8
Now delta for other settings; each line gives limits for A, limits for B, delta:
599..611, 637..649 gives 1.33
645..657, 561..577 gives 1.00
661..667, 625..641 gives 2.85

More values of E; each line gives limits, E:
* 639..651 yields 2.6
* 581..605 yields 0.8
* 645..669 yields 2.8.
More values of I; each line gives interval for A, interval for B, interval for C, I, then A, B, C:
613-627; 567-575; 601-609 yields 1.9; 1.65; 0.81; 0.9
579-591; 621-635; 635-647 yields 0.9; 1.53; 1.73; 1.7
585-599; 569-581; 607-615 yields 1.4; 1.56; 1.04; 1.2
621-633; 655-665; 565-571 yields 1.4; 1.73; 1.75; 0.7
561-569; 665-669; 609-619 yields 0.4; 0.63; 1.79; 1.4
